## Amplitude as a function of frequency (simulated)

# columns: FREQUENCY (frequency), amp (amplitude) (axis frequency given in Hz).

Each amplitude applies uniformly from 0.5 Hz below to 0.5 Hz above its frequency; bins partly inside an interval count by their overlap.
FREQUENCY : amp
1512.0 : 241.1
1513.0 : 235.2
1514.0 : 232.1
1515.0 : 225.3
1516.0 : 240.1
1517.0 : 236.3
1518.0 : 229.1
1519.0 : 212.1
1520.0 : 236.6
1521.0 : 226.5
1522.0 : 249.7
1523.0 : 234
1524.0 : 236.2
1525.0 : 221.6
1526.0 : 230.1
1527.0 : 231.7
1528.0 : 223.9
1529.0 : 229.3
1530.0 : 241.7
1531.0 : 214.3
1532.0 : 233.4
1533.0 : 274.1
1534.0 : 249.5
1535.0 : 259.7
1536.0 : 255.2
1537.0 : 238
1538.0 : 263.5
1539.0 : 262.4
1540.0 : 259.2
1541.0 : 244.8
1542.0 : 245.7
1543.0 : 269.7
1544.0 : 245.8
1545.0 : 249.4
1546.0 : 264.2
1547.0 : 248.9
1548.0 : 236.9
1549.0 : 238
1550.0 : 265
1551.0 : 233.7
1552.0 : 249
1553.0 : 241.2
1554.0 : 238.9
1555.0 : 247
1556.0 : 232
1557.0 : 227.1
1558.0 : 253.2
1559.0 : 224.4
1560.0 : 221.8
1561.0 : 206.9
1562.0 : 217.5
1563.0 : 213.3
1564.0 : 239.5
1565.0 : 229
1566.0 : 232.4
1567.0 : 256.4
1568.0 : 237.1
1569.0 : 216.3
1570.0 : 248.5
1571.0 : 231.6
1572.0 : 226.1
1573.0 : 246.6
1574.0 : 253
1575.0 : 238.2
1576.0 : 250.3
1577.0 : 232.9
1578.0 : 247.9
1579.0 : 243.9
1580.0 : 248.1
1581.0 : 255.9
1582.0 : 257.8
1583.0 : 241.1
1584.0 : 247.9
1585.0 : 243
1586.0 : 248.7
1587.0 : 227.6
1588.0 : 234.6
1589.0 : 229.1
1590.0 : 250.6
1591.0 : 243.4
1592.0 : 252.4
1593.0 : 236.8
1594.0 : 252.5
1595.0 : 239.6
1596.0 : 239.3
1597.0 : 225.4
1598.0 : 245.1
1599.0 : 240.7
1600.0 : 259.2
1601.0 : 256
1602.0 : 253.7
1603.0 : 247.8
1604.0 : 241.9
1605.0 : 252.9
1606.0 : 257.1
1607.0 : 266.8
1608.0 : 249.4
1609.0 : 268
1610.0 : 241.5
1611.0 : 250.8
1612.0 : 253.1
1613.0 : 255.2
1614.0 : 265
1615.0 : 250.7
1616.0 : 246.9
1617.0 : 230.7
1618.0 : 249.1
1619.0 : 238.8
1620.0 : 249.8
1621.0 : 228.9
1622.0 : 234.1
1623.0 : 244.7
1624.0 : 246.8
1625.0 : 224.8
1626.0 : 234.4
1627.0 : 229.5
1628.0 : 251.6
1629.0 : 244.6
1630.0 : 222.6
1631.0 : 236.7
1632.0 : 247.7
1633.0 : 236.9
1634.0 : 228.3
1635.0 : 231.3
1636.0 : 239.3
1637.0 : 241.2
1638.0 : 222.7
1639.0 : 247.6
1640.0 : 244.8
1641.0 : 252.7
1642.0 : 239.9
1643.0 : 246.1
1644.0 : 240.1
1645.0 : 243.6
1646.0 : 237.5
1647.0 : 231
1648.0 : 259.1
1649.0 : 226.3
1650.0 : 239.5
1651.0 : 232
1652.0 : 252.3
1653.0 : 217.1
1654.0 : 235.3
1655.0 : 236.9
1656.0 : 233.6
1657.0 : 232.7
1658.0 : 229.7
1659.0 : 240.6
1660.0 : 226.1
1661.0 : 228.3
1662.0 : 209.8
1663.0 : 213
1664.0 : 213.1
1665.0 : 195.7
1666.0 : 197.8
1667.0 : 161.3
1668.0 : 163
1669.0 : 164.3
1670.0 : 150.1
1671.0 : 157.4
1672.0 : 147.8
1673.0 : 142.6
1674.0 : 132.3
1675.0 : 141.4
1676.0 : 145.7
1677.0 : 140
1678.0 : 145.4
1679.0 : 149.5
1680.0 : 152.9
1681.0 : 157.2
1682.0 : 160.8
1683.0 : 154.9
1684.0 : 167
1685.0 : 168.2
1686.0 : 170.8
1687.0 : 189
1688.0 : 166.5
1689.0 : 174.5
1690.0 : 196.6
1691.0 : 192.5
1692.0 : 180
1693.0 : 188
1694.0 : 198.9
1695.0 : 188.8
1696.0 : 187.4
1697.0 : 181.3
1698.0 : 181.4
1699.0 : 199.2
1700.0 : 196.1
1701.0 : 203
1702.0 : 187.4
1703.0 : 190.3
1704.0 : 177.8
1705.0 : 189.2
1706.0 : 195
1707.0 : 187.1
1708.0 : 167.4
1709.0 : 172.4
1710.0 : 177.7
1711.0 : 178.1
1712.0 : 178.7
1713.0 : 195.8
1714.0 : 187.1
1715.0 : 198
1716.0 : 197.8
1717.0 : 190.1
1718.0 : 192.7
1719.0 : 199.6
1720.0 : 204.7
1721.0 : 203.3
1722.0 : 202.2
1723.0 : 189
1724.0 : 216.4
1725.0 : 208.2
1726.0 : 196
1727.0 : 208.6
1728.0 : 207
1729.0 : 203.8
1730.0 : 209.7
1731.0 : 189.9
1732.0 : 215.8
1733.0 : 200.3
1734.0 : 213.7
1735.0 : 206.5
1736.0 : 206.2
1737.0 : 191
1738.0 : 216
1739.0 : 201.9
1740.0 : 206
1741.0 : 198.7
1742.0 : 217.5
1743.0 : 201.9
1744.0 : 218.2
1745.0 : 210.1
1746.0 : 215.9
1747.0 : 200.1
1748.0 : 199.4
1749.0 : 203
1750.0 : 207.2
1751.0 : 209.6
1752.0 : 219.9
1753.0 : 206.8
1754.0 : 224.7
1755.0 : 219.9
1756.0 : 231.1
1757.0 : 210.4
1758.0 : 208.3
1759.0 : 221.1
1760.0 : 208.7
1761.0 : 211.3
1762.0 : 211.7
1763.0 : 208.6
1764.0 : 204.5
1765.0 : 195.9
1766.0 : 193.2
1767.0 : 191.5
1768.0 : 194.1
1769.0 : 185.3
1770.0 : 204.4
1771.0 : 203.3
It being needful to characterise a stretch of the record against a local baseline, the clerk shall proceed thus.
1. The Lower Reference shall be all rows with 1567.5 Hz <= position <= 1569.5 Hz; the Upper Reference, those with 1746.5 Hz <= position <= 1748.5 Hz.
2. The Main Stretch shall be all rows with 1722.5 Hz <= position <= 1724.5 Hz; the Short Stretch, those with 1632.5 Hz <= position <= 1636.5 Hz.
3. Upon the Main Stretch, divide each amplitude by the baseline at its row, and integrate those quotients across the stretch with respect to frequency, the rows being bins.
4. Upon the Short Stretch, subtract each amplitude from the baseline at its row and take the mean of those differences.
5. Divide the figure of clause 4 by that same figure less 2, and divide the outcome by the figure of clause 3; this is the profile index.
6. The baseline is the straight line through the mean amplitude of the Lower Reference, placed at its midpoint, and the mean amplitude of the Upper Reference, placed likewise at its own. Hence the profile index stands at 0.4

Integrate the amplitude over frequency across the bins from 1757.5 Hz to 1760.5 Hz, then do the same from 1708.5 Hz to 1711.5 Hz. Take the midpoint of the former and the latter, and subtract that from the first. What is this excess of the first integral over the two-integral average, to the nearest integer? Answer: 55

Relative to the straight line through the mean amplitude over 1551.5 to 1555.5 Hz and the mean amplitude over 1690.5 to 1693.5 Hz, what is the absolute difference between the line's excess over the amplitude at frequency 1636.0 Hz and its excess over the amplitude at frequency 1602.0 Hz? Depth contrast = 0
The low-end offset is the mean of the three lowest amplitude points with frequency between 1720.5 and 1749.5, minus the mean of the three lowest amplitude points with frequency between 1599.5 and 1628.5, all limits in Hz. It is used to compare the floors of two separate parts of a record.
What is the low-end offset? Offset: -38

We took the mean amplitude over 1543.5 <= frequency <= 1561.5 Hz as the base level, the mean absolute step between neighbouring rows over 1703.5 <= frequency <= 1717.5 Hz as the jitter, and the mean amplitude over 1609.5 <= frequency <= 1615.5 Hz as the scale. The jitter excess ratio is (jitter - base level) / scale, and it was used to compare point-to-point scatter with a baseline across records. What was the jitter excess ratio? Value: -0.920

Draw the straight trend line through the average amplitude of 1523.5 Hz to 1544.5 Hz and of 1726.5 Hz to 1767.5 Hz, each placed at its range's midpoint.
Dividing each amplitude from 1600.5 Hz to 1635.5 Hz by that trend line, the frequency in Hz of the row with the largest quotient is 1609.0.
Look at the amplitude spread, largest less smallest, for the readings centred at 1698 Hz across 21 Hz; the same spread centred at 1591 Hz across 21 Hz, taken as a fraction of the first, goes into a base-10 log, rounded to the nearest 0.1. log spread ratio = 0.0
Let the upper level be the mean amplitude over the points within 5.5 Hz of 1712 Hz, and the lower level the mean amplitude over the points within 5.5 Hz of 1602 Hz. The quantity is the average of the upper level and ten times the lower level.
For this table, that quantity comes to 1341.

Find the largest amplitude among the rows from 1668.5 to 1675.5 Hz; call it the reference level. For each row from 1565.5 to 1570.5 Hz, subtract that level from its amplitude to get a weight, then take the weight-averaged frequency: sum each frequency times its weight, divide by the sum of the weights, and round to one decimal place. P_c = 1568.0 Hz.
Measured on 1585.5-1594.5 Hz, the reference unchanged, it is 1590.1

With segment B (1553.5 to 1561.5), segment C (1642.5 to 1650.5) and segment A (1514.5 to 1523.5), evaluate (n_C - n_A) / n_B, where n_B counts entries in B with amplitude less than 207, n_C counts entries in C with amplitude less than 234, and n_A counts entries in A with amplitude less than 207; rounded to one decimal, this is 2.0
